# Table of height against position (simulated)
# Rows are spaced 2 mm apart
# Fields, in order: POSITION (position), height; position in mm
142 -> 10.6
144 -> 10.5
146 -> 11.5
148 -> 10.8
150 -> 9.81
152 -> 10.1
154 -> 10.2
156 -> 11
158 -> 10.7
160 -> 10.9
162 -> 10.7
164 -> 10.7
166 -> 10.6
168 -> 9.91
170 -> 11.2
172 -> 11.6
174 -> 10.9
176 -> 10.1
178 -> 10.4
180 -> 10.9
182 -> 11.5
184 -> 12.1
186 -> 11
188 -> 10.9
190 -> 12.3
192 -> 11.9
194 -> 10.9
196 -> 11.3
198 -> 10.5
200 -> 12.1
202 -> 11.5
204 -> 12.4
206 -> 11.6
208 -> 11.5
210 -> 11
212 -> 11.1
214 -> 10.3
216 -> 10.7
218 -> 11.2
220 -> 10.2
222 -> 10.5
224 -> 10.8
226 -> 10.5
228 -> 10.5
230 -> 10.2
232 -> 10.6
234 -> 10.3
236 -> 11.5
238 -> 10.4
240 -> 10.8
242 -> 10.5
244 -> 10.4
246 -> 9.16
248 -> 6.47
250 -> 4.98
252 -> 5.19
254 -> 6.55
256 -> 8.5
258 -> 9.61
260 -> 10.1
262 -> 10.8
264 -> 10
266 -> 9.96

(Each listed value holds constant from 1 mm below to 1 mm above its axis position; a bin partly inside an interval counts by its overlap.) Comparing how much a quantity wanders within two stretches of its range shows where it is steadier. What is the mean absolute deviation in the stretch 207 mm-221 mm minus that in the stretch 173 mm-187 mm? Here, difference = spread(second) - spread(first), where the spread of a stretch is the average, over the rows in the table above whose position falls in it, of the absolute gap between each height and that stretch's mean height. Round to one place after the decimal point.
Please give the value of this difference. -0.1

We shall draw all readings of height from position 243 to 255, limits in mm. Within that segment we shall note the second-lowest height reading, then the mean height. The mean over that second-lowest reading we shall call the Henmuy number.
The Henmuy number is 1.37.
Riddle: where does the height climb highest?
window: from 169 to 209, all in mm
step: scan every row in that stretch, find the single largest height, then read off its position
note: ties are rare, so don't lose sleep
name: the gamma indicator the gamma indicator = 204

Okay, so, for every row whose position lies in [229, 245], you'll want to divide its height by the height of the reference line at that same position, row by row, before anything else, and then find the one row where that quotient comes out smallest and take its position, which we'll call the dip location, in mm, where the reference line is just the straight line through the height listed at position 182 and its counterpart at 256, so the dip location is 230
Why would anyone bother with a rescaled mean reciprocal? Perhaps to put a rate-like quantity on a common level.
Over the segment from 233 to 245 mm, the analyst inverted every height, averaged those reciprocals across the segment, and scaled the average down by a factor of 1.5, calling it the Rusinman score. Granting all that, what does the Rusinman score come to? 0.0627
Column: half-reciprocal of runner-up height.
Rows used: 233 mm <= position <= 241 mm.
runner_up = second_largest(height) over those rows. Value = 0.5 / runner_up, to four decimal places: 0.0463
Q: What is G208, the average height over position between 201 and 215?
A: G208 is 11.3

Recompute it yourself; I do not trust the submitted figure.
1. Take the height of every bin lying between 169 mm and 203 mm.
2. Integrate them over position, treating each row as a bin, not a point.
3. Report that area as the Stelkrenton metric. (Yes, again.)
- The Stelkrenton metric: 382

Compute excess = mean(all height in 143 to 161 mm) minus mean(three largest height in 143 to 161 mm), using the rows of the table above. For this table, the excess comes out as -0.52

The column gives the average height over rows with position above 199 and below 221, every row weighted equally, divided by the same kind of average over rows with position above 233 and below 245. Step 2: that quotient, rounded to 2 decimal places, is 1.06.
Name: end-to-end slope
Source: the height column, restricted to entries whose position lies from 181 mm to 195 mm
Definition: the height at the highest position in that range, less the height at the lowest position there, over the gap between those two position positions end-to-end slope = -0.05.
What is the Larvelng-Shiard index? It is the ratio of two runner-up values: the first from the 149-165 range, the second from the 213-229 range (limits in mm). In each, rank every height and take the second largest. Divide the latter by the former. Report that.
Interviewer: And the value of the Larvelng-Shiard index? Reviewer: 0.99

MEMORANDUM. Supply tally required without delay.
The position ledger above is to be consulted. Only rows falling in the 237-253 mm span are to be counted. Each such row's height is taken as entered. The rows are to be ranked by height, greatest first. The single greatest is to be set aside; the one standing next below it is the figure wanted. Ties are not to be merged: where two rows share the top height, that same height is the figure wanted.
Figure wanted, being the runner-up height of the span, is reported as 10.5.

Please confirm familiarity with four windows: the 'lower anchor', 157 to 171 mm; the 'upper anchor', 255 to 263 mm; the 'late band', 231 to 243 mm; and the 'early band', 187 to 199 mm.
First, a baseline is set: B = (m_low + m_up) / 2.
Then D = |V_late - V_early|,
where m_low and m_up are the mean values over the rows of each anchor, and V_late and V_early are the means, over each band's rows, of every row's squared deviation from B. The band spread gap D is 1.2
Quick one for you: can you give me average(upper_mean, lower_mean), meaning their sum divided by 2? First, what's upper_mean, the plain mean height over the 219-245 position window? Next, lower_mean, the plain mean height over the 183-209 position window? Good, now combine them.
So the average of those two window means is 11.0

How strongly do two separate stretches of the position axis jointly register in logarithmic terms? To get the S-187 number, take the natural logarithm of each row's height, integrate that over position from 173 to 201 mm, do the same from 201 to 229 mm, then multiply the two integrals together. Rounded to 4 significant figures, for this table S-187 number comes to 4533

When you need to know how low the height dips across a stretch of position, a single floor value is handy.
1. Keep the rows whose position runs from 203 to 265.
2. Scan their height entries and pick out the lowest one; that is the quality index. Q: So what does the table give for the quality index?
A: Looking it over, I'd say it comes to 4.98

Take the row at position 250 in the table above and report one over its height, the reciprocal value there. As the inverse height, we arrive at 0.201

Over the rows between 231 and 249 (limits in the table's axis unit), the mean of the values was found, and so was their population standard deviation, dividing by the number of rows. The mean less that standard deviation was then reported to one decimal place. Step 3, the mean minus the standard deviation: 8.6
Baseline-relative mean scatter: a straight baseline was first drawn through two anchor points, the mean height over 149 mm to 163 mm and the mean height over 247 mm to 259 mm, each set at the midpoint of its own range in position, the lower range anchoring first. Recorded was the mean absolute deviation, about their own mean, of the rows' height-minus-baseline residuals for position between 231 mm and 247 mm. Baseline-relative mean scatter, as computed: 0.40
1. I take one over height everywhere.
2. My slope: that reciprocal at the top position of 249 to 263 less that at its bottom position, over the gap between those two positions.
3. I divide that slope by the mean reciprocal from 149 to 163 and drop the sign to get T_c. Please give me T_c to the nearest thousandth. 0.094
